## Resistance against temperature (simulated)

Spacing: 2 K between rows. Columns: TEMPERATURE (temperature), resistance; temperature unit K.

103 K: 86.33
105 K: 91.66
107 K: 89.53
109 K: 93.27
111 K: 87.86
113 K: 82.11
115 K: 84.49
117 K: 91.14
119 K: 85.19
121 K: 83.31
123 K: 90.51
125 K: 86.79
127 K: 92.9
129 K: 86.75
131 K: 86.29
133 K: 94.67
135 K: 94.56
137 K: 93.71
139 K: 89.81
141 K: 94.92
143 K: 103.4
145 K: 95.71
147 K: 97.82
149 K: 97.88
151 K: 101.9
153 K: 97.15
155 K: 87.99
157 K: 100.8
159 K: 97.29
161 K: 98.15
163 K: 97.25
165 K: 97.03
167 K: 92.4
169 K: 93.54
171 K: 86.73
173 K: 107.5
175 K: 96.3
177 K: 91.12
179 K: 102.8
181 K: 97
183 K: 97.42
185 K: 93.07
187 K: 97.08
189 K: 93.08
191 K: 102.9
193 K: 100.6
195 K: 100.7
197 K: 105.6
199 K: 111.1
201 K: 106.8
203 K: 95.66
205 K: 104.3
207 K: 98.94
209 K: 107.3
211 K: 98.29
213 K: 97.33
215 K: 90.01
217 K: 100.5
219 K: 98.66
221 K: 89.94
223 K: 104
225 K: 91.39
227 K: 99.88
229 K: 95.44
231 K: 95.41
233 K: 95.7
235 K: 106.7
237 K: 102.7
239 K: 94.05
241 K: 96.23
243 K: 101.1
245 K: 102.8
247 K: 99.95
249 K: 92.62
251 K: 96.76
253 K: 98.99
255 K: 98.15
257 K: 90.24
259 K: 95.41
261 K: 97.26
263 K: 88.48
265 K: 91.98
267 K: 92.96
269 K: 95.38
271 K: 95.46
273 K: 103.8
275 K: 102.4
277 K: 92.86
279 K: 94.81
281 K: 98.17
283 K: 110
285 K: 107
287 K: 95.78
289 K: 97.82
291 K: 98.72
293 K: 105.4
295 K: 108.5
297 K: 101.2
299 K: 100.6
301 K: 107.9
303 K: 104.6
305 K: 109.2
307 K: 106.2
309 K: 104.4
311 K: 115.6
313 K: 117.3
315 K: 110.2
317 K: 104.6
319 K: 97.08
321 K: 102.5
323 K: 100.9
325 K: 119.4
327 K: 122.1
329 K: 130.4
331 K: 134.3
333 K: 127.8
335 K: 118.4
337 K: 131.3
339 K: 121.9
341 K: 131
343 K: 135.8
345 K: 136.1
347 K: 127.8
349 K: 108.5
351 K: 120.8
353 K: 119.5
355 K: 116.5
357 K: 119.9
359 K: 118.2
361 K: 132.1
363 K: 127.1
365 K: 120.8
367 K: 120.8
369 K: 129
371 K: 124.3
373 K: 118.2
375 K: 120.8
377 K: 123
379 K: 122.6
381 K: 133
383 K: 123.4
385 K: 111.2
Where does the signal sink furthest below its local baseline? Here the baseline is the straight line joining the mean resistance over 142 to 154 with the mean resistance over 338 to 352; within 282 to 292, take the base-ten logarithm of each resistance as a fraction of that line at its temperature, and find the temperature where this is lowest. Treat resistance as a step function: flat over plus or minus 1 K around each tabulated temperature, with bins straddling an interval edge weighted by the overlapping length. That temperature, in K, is 287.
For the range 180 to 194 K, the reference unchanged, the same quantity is 189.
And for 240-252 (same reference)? 249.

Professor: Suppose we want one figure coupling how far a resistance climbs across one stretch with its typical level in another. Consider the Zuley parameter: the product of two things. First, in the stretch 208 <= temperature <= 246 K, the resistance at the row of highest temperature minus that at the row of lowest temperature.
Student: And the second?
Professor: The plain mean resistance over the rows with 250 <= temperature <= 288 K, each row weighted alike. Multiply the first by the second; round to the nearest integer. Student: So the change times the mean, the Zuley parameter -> -437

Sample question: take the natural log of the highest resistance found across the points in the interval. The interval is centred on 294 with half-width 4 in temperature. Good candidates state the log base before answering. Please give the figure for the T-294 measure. 4.69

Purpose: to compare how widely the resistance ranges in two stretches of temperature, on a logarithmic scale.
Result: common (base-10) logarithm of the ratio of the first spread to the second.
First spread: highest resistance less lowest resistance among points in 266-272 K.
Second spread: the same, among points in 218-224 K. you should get -0.75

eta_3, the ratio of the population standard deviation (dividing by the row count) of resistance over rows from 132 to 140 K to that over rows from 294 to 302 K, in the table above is 0.54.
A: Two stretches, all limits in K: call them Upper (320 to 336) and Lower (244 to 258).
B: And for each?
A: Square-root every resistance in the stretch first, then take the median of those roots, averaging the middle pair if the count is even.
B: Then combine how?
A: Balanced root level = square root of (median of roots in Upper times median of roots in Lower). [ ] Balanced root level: 10.4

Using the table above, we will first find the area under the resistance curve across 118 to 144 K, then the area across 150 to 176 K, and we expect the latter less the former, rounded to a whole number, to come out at 142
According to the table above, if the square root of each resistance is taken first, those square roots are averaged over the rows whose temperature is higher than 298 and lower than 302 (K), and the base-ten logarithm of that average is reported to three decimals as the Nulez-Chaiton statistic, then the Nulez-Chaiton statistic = 1.009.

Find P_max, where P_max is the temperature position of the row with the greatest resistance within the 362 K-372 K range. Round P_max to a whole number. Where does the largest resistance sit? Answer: 369 K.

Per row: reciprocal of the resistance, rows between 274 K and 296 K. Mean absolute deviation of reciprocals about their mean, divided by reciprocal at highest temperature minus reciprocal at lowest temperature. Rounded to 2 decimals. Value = -0.90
